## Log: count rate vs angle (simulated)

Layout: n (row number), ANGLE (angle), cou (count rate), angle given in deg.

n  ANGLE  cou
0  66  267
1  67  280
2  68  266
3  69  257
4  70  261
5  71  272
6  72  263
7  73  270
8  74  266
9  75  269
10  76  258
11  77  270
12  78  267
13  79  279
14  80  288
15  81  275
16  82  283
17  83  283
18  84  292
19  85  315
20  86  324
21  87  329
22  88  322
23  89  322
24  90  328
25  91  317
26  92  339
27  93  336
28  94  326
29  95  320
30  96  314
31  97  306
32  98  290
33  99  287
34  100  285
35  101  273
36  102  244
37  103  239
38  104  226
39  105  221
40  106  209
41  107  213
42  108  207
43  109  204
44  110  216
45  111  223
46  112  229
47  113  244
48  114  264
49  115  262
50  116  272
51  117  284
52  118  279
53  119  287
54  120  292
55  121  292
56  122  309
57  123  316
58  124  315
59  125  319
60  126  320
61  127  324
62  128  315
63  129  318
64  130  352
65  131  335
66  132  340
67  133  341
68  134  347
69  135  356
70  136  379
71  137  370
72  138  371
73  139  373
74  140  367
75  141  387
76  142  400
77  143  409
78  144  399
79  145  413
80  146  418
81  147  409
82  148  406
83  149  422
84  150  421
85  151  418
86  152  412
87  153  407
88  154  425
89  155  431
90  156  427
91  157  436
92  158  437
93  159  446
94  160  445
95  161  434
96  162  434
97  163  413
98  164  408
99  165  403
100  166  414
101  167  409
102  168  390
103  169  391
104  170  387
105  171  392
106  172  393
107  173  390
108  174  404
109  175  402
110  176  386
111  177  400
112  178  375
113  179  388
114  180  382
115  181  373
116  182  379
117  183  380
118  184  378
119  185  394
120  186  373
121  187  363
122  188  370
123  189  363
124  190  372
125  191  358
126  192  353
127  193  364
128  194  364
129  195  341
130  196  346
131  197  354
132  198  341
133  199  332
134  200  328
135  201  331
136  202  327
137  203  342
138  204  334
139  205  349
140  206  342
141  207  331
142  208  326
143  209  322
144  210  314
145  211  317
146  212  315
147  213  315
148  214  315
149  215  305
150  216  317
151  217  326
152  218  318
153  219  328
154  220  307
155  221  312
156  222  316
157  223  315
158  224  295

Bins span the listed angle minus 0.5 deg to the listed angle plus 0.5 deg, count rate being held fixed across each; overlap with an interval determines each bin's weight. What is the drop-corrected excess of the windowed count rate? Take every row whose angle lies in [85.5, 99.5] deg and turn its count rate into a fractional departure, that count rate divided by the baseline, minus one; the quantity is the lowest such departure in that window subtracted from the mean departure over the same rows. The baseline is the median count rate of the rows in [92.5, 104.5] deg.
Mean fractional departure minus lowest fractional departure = 0.109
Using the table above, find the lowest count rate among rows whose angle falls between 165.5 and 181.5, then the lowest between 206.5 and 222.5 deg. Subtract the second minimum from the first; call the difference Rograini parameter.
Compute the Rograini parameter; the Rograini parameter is 68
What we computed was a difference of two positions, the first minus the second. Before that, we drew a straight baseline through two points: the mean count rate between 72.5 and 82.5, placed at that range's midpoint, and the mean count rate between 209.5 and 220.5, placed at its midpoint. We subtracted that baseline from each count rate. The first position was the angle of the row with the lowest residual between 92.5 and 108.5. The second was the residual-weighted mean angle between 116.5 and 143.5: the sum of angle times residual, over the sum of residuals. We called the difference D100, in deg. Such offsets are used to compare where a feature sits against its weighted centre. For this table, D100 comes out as -27.3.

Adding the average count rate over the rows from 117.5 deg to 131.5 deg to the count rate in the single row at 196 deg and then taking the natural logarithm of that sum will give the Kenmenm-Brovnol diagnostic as 6.490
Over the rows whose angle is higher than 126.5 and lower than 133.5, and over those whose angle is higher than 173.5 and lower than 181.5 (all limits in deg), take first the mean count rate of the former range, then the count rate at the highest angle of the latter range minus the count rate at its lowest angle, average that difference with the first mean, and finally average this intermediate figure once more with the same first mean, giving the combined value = 241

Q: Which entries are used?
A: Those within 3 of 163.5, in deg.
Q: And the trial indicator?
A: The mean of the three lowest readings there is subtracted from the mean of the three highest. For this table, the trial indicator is 19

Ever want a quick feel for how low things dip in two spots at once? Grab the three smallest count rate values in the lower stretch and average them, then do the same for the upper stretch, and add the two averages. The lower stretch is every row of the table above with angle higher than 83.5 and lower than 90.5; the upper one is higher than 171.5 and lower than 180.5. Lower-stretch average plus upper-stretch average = 691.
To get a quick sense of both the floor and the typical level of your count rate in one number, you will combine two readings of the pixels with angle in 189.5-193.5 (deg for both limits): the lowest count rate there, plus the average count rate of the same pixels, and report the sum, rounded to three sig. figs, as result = 715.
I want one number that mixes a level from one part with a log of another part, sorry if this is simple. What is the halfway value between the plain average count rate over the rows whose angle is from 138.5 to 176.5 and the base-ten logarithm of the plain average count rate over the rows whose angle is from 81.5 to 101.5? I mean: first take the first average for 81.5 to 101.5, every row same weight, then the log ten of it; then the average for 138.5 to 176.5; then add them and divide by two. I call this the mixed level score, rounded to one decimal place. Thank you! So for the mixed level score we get 206.0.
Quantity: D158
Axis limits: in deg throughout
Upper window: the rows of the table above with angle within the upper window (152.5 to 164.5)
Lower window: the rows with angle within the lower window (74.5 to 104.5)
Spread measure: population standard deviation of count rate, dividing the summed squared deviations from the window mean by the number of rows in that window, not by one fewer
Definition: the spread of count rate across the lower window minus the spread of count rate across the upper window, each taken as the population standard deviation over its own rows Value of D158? 17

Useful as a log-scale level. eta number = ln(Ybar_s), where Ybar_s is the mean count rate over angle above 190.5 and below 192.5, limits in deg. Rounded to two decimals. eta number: 5.87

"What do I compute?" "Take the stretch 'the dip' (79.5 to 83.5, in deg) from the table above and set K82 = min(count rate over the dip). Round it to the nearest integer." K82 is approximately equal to 275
